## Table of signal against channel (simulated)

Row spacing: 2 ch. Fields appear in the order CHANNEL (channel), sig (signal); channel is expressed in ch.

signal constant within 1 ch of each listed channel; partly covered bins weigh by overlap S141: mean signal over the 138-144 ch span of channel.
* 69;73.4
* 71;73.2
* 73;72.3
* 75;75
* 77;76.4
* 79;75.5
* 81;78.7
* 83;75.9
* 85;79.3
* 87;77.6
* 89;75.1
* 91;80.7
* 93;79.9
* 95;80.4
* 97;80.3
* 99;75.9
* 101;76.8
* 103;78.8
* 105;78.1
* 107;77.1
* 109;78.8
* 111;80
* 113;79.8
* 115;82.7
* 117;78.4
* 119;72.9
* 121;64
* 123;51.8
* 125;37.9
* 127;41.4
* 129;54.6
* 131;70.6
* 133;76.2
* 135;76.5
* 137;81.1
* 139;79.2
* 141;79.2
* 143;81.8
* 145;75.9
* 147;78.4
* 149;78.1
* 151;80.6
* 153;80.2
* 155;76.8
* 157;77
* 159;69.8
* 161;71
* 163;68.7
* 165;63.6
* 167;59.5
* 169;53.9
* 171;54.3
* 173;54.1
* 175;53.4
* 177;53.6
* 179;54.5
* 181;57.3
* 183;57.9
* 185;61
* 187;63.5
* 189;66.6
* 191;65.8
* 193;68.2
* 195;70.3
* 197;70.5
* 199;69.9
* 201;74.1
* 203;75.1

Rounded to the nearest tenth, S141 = 80.1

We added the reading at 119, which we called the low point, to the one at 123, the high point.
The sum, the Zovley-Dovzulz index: 125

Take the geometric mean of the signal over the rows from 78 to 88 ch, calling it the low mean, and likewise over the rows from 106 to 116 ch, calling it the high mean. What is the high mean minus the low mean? 2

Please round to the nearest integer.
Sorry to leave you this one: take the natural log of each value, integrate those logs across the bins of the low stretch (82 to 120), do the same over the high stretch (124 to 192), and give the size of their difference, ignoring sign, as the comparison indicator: 118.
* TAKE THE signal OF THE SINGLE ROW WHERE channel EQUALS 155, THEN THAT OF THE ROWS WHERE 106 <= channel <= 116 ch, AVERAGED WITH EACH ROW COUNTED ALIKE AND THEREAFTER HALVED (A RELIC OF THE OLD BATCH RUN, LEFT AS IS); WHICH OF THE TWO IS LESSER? 40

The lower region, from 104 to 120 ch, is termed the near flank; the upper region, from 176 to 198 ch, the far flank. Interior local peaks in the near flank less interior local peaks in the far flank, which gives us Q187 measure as 1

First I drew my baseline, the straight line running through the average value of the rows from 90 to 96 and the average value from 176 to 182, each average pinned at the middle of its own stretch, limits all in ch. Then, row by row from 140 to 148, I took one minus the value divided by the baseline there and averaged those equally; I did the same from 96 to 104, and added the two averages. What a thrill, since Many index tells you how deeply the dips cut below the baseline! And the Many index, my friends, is -0.20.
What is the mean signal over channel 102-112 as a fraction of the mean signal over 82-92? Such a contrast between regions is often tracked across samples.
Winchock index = 1.0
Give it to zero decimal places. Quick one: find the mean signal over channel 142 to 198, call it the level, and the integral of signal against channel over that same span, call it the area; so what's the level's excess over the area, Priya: -3666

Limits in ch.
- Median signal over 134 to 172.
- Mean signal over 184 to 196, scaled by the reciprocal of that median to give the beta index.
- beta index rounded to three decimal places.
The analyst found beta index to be 0.858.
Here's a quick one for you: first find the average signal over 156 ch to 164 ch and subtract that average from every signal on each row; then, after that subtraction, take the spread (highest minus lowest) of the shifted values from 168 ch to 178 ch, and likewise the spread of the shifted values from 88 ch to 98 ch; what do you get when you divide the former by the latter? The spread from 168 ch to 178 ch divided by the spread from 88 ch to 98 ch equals 0.2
